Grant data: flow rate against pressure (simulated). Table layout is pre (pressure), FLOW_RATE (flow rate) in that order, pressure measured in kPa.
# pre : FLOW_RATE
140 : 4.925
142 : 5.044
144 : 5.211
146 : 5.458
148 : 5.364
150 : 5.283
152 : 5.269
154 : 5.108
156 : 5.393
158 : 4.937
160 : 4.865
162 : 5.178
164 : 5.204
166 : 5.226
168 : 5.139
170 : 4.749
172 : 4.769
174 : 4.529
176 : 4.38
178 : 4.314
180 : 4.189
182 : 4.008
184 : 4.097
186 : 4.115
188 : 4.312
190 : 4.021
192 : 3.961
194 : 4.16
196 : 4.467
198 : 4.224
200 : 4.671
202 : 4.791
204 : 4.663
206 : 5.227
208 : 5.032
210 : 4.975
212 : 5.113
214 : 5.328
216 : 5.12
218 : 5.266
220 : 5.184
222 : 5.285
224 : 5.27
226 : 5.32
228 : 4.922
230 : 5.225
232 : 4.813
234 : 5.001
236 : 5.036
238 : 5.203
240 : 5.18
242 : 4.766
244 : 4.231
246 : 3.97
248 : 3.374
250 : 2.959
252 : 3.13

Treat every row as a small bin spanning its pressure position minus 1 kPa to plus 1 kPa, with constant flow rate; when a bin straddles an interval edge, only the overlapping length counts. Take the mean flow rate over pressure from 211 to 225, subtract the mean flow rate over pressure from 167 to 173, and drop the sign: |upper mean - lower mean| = 0.34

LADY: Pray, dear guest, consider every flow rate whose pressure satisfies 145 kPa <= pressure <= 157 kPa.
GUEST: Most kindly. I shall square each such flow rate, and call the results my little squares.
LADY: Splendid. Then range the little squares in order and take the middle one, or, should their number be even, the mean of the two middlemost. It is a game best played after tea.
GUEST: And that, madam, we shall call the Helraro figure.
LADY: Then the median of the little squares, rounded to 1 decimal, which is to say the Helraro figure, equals 28.3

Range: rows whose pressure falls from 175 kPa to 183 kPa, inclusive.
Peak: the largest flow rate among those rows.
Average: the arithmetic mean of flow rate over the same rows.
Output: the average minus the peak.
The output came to -0.157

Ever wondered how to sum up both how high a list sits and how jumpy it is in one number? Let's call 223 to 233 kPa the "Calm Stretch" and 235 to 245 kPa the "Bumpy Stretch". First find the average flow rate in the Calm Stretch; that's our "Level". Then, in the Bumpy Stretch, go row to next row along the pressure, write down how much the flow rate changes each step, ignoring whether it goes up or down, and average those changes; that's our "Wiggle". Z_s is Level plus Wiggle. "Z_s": 5.39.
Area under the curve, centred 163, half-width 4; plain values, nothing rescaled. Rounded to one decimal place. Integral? 40.9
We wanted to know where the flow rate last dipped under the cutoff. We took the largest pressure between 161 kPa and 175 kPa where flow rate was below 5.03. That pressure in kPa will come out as 174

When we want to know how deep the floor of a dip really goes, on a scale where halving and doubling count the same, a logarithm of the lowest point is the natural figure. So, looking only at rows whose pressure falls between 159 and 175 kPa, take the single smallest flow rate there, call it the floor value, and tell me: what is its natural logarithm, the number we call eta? 1.51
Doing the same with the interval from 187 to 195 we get 1.38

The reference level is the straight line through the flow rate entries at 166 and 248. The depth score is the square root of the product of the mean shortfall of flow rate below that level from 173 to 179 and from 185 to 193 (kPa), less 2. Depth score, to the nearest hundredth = -1.40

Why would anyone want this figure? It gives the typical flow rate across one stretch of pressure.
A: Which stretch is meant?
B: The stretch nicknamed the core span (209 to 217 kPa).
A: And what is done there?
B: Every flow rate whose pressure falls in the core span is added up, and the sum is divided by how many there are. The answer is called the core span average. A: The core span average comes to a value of 5.1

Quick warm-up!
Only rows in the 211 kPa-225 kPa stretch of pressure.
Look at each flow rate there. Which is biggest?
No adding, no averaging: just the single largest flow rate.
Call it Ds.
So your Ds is 5.328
